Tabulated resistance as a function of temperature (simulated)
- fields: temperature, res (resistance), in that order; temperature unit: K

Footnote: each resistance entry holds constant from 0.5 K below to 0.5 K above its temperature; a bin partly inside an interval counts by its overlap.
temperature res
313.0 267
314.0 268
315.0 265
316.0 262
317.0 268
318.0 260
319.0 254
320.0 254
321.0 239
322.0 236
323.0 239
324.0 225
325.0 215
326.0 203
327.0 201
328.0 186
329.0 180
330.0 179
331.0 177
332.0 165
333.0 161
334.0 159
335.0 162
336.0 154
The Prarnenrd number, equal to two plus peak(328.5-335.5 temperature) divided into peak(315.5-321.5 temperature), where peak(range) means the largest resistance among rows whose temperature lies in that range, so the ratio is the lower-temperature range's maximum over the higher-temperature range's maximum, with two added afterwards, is 3.49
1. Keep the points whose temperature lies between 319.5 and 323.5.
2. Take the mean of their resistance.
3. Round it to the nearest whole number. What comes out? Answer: 242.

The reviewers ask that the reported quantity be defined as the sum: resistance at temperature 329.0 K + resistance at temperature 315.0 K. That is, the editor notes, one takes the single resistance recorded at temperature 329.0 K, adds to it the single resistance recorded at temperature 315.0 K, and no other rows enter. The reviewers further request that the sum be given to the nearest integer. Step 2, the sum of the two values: 445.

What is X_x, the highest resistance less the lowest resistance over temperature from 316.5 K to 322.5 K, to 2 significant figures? 32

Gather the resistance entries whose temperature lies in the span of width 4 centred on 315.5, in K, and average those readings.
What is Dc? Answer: 266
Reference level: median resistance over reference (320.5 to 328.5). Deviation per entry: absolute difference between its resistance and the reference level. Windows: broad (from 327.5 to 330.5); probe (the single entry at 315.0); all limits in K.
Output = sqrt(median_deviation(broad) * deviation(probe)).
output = 42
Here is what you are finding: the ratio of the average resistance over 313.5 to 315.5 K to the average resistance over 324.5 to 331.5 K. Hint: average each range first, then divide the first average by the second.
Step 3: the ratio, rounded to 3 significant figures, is 1.39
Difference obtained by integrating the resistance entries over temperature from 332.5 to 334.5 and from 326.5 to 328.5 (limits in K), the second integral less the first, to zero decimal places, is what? 67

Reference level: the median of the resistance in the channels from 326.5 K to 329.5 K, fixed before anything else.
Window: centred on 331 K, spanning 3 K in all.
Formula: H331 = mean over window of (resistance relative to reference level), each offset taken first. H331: -12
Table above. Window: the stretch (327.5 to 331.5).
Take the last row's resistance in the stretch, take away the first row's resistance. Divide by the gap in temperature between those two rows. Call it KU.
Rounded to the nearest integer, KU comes -3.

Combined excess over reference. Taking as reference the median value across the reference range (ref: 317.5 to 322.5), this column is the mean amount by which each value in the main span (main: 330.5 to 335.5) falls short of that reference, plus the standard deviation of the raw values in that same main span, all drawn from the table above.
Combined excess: 96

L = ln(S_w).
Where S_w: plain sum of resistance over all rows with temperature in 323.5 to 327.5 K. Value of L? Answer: 6.7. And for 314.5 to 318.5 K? 7.0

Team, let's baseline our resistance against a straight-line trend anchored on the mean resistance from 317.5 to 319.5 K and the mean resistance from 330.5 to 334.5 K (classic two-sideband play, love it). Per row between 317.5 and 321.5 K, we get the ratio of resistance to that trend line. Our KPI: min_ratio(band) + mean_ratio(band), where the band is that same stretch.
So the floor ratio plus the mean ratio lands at 2.00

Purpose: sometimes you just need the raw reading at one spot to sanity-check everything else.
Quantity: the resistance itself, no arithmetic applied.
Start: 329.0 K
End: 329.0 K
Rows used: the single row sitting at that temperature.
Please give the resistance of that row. 180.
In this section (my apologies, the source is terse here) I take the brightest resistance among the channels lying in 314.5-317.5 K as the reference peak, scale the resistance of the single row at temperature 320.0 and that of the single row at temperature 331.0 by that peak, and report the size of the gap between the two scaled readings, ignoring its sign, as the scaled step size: 0.29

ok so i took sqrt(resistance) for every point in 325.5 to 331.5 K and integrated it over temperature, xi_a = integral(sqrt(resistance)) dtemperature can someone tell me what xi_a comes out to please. 82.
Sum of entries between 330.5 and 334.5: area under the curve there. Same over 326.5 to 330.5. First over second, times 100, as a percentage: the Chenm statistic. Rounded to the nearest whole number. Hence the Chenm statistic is 89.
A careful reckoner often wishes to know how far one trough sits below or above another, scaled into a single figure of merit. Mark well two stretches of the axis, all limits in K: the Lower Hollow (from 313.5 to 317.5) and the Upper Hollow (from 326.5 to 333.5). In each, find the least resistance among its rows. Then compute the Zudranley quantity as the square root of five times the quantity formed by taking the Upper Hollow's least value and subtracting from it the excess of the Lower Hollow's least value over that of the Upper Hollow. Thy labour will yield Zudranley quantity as 17.3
